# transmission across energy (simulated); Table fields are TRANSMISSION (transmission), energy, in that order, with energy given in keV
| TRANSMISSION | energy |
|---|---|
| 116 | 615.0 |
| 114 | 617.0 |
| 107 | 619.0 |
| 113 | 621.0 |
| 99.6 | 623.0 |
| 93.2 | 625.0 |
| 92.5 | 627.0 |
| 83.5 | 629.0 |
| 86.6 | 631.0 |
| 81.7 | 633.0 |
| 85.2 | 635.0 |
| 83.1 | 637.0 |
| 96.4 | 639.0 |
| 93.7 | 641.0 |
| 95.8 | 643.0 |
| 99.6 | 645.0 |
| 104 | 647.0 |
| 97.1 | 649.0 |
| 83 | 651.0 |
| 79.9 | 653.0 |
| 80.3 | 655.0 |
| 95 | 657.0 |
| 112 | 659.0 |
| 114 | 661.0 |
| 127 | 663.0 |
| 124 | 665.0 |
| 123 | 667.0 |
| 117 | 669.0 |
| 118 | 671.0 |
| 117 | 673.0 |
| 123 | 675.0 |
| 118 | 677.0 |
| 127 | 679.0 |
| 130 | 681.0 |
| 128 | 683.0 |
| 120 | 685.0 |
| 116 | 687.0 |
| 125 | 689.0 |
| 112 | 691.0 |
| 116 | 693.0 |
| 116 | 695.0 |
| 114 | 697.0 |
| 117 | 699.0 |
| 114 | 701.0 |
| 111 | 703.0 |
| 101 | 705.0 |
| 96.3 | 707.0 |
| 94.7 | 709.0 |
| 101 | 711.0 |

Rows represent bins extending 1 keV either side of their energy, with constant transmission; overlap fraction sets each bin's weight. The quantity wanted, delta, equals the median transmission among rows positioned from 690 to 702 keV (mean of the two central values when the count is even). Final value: 115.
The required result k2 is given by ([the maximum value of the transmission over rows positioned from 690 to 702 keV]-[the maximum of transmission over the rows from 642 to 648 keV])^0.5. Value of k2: 3.6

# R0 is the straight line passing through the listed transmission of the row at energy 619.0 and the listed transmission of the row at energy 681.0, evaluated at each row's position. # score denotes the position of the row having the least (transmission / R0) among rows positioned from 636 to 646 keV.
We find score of 637.0 keV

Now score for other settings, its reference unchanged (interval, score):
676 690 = 687.0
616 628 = 627.0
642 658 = 655.0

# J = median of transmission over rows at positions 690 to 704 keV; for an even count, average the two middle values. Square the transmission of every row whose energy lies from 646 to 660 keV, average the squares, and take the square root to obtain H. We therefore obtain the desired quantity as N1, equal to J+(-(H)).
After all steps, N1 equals 20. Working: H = 94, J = 114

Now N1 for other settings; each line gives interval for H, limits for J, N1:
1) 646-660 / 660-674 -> 24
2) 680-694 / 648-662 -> -26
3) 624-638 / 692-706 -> 27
